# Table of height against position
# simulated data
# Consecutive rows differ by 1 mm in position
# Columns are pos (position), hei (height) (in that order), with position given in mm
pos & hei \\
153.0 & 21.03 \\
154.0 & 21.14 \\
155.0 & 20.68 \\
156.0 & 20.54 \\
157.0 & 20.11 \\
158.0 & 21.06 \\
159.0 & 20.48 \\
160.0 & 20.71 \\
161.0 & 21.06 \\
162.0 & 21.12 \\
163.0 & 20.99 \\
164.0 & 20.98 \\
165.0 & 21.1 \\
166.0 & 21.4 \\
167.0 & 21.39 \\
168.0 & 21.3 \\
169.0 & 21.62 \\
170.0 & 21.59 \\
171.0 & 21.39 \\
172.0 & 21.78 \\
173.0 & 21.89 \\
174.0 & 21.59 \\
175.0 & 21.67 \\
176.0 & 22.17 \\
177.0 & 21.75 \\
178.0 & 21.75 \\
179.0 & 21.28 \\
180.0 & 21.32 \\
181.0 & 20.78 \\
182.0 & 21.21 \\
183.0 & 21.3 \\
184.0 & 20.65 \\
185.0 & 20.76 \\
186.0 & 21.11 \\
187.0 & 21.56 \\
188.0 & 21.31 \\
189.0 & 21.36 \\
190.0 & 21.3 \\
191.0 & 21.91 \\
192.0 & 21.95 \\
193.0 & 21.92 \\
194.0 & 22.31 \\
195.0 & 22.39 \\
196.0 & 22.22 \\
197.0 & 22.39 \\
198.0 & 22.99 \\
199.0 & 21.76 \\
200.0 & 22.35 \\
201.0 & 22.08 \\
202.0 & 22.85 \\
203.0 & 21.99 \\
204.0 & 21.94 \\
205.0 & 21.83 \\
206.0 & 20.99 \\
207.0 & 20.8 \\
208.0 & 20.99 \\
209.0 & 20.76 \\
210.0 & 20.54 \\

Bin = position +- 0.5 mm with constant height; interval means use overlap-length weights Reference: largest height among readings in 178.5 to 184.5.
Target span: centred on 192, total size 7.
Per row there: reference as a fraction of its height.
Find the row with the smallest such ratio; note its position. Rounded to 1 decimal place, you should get 195.0 mm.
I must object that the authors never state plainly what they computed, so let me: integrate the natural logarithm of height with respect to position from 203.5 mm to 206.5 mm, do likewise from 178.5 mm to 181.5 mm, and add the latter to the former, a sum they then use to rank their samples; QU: 18.4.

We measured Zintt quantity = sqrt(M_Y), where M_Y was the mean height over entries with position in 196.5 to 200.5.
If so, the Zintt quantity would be 4.73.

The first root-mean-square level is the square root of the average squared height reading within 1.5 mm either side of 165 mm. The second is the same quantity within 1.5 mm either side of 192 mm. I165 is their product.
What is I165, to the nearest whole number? 464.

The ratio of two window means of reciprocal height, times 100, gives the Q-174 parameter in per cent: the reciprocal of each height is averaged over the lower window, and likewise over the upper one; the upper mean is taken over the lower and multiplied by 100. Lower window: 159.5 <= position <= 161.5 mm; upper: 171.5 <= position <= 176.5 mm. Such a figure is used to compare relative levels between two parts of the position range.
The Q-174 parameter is 96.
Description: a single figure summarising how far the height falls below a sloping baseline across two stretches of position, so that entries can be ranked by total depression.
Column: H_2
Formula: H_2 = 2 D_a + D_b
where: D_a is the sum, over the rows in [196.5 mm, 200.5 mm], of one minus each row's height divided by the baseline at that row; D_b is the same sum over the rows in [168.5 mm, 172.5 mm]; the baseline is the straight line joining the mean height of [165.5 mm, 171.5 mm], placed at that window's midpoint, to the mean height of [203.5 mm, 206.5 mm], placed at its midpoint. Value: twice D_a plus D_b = -0.33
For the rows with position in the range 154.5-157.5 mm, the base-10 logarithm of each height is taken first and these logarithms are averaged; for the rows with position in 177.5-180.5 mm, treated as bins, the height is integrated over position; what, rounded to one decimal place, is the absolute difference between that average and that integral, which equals 63.0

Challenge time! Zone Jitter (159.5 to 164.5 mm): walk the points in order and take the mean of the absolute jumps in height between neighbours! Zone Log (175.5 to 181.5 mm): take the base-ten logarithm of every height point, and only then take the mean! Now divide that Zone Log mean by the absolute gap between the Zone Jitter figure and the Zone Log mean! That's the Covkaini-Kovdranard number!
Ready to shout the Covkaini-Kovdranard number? 1.12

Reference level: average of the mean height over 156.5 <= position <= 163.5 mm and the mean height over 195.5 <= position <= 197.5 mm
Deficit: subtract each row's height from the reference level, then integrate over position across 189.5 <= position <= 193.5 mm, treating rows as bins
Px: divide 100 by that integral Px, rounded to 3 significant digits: -112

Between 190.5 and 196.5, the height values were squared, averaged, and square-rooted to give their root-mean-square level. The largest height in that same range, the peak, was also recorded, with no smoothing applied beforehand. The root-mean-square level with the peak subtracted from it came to -0.27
